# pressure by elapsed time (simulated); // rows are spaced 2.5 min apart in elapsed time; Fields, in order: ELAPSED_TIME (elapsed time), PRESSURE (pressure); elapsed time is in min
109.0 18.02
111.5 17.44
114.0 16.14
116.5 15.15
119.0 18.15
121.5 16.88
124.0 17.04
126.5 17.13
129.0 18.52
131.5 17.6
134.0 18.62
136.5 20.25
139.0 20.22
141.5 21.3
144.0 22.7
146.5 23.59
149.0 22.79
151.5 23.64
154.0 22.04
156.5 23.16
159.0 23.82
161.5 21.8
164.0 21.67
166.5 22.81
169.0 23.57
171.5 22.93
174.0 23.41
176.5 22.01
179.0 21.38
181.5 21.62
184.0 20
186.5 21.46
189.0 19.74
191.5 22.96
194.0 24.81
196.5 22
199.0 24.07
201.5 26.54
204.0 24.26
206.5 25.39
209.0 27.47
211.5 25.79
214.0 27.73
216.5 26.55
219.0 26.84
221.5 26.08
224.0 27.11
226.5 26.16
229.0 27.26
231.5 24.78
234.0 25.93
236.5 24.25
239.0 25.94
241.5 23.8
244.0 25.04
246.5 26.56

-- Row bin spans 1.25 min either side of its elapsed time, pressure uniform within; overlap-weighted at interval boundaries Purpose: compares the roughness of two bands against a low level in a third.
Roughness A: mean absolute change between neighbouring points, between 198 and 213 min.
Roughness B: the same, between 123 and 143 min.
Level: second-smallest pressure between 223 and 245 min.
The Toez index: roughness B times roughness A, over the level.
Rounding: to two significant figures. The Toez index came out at 0.070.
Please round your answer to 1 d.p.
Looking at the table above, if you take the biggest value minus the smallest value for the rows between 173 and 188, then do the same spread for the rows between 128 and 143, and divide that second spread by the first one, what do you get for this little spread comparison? 1.1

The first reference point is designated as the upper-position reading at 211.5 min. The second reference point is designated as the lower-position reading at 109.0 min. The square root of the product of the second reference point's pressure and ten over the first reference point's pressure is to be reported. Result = 2.64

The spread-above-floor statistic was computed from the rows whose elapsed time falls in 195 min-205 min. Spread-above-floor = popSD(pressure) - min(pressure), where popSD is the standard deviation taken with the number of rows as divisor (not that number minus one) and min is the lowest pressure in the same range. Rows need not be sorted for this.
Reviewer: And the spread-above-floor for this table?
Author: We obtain -20.4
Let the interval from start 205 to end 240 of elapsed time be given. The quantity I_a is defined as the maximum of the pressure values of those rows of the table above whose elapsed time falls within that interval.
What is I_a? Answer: 27.73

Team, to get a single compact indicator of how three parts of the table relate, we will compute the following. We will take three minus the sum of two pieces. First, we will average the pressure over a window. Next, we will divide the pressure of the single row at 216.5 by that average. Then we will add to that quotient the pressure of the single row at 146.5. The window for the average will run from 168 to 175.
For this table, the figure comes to -22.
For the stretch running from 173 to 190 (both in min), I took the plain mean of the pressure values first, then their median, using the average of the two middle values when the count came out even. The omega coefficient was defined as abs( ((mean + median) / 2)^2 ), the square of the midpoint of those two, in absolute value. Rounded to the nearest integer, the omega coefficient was 459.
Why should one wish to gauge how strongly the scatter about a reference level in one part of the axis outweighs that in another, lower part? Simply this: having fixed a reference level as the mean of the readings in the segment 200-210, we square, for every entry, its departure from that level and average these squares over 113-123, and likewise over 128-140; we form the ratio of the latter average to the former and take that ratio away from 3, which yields 2.45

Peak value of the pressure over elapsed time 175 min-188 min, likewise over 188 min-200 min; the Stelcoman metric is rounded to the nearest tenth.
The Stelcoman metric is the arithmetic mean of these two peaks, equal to 23.4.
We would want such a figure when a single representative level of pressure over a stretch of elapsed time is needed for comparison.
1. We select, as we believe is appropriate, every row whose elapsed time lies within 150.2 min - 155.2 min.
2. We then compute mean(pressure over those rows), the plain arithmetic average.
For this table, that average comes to 22.8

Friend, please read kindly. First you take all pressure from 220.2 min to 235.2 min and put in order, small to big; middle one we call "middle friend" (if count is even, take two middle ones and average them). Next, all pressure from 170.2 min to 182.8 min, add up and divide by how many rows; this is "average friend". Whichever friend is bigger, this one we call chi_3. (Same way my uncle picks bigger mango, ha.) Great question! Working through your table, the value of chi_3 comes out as 26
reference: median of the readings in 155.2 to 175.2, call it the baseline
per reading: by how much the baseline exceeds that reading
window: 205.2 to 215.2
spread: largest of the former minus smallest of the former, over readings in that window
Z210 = 2.3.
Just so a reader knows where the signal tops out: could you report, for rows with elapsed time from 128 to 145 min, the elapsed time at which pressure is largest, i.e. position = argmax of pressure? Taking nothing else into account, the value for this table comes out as 144.0 min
